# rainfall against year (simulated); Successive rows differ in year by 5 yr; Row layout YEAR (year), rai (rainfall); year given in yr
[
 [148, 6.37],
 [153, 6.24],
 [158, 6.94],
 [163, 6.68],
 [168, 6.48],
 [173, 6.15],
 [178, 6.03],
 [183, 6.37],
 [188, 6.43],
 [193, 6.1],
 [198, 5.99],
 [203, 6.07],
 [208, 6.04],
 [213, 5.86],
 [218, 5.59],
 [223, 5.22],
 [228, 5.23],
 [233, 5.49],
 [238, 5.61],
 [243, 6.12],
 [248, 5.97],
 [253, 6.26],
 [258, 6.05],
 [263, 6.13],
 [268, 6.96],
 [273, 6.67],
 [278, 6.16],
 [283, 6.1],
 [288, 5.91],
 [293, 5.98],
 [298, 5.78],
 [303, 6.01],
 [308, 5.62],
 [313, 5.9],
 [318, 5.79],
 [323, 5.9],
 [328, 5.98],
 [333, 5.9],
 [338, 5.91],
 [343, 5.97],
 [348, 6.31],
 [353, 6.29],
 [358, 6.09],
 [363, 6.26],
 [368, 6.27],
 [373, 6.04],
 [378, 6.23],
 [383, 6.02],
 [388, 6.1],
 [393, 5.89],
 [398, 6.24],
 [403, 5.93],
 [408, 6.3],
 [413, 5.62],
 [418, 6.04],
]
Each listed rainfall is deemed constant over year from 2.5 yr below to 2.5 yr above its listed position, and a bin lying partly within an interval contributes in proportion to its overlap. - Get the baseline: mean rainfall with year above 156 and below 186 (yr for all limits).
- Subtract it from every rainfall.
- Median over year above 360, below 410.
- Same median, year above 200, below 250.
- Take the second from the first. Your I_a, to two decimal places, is 0.43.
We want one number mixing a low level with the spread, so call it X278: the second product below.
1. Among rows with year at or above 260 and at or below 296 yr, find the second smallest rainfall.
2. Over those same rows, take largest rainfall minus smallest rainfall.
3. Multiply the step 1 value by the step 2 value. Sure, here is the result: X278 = 6.3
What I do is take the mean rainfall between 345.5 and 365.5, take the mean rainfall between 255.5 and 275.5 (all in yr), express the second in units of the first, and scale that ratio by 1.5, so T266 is 1.55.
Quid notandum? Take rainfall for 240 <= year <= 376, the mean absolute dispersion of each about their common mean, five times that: 1.0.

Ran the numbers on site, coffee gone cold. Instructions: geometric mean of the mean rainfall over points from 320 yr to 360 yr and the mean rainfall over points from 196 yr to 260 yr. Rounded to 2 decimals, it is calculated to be 5.92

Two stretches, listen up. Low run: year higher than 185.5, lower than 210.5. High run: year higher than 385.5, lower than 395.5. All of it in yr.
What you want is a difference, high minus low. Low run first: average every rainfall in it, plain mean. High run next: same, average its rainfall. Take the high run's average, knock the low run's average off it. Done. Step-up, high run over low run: -0.1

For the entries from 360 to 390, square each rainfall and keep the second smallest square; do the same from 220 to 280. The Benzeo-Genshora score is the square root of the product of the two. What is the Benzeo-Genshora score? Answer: 31.6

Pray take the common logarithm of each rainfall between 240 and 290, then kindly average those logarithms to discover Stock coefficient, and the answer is 0.794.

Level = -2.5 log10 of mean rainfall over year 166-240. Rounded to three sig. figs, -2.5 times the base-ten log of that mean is -1.93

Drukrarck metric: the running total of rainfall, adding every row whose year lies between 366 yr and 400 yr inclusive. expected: 42.8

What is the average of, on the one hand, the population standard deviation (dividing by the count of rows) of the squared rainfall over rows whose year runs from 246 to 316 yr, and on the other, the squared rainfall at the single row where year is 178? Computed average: 20.3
